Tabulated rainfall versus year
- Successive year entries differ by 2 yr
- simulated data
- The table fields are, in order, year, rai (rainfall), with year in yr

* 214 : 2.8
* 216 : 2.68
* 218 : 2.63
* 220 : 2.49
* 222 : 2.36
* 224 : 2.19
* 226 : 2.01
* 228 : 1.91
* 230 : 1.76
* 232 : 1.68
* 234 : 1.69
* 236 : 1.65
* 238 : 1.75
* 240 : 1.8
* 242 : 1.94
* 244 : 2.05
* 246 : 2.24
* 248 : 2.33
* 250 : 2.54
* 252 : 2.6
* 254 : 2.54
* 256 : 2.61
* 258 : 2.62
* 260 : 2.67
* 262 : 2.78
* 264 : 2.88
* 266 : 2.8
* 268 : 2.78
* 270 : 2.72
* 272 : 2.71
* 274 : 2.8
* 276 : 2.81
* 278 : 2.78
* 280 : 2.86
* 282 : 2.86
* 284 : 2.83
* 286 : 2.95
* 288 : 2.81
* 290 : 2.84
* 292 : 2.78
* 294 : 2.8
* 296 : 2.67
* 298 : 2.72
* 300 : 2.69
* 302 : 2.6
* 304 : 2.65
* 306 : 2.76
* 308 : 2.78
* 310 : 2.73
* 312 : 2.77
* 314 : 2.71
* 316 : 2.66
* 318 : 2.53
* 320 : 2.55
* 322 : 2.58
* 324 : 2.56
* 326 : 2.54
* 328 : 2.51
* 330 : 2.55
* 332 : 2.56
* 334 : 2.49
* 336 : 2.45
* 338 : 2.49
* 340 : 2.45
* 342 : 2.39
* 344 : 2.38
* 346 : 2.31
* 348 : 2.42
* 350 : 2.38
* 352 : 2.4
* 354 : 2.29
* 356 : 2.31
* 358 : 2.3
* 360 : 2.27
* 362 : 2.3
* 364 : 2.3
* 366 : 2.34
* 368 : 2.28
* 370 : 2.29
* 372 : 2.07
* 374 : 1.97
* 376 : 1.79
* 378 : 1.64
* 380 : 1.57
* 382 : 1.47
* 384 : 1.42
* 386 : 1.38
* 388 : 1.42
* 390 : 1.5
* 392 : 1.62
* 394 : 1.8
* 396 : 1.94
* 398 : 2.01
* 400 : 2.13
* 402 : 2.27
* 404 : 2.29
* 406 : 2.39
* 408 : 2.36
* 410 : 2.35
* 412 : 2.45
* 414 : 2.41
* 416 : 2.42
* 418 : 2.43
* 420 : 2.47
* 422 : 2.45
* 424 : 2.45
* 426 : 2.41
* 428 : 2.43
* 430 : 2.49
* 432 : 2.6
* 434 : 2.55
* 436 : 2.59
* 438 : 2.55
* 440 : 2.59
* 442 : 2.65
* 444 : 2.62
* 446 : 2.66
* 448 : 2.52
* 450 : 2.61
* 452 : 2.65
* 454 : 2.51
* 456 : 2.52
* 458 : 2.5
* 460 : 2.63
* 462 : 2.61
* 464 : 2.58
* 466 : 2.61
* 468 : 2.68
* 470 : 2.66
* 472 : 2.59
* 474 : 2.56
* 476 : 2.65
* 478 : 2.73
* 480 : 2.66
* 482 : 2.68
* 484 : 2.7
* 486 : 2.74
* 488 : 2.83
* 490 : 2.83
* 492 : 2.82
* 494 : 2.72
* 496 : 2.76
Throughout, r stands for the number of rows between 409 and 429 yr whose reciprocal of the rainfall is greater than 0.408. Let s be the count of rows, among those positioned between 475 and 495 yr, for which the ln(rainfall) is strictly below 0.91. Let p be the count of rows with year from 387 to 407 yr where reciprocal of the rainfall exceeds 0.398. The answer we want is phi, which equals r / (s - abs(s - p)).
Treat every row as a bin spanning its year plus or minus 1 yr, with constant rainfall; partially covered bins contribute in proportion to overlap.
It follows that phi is -0.9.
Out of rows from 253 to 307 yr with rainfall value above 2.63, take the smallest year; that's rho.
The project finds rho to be 260 yr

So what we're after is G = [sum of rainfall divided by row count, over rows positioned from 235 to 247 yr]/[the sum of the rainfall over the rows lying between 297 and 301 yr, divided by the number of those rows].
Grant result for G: 0.70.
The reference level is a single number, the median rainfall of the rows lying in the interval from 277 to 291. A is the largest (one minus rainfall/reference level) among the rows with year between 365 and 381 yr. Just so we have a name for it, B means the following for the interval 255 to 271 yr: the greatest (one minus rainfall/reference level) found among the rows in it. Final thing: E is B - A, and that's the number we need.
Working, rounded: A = 0.45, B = 0.081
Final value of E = -0.37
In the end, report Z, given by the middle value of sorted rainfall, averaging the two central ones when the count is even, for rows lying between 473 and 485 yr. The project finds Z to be 2.67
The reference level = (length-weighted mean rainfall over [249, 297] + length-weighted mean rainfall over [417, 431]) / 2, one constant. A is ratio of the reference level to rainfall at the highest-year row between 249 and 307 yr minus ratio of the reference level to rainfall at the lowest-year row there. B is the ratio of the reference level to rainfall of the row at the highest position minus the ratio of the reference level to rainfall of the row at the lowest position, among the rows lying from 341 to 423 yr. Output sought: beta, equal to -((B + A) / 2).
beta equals 0.05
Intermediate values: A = -0.1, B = -0.03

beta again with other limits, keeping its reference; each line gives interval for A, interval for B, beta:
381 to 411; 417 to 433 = 0.37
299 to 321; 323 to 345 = -0.06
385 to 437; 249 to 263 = 0.48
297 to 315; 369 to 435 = 0.06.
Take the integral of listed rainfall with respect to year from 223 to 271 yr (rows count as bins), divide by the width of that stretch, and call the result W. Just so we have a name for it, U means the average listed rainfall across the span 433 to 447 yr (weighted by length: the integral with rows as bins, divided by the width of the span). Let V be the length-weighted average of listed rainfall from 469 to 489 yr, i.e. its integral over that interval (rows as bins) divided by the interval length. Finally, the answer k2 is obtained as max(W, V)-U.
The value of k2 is 0.08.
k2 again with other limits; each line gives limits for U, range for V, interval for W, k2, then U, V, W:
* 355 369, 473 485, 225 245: 0.36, 2.30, 2.66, 1.8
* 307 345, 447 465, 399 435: 0.01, 2.56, 2.57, 2.4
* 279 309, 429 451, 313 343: -0.19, 2.77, 2.58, 2.5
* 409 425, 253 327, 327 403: 0.29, 2.43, 2.72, 2.1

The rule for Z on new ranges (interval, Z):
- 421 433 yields 2.45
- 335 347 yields 2.42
